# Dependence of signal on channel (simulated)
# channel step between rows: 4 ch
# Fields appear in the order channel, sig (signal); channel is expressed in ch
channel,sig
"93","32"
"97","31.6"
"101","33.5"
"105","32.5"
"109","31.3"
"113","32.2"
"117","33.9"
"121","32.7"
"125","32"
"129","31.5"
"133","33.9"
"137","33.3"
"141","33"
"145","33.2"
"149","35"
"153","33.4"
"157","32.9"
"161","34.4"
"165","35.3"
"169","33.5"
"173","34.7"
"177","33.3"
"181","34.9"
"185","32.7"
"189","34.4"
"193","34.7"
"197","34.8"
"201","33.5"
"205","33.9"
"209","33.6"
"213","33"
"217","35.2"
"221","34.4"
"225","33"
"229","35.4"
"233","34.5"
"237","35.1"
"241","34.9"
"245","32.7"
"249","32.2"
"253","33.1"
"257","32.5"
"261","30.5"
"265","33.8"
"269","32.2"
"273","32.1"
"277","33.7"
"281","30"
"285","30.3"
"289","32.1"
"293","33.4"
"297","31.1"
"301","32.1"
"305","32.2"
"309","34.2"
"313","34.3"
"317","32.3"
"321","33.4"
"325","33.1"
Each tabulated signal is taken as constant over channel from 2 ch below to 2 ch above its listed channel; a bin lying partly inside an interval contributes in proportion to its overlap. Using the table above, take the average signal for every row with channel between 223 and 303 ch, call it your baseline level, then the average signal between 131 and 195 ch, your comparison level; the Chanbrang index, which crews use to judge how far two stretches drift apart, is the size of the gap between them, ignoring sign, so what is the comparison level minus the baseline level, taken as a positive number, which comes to 1.2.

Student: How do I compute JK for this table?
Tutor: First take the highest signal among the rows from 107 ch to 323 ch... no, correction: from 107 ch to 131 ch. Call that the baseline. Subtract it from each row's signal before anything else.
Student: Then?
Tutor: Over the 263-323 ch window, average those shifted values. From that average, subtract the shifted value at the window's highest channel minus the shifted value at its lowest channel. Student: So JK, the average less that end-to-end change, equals -1.0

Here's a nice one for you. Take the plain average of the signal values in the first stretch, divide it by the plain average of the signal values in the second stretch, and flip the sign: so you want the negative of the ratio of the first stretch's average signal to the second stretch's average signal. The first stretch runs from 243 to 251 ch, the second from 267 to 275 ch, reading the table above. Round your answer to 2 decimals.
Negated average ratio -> -1.01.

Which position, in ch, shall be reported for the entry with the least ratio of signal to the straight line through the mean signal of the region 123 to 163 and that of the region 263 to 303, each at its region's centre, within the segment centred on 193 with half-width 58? 141 ch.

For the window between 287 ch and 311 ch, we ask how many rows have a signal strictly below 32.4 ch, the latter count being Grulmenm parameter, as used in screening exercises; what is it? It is 4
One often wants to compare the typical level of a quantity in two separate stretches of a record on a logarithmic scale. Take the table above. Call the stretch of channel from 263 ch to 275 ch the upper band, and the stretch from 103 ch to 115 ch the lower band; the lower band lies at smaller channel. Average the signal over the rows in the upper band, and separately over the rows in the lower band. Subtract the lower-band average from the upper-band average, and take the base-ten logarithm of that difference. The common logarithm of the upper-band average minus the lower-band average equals -0.15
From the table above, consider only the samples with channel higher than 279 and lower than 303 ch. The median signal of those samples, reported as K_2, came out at 31.6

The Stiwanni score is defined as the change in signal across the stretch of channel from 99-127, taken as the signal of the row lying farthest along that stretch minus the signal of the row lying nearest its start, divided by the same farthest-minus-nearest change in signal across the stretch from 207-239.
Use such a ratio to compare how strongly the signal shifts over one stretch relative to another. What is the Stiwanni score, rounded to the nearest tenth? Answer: -1.0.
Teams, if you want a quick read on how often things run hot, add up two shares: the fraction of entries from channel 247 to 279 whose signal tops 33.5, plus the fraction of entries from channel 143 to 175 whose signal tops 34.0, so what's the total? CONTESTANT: 0.75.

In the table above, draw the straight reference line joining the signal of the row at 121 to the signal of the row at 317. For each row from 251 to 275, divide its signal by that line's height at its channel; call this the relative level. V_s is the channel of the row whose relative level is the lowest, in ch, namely 261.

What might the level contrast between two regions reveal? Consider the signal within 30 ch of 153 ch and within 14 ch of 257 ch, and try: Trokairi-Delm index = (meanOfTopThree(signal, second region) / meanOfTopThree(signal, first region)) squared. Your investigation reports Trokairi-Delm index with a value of 0.90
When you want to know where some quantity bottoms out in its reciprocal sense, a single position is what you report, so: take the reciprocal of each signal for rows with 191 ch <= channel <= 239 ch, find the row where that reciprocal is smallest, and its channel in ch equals 229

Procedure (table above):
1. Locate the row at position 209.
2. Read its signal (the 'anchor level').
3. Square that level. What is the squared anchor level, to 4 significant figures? 1129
